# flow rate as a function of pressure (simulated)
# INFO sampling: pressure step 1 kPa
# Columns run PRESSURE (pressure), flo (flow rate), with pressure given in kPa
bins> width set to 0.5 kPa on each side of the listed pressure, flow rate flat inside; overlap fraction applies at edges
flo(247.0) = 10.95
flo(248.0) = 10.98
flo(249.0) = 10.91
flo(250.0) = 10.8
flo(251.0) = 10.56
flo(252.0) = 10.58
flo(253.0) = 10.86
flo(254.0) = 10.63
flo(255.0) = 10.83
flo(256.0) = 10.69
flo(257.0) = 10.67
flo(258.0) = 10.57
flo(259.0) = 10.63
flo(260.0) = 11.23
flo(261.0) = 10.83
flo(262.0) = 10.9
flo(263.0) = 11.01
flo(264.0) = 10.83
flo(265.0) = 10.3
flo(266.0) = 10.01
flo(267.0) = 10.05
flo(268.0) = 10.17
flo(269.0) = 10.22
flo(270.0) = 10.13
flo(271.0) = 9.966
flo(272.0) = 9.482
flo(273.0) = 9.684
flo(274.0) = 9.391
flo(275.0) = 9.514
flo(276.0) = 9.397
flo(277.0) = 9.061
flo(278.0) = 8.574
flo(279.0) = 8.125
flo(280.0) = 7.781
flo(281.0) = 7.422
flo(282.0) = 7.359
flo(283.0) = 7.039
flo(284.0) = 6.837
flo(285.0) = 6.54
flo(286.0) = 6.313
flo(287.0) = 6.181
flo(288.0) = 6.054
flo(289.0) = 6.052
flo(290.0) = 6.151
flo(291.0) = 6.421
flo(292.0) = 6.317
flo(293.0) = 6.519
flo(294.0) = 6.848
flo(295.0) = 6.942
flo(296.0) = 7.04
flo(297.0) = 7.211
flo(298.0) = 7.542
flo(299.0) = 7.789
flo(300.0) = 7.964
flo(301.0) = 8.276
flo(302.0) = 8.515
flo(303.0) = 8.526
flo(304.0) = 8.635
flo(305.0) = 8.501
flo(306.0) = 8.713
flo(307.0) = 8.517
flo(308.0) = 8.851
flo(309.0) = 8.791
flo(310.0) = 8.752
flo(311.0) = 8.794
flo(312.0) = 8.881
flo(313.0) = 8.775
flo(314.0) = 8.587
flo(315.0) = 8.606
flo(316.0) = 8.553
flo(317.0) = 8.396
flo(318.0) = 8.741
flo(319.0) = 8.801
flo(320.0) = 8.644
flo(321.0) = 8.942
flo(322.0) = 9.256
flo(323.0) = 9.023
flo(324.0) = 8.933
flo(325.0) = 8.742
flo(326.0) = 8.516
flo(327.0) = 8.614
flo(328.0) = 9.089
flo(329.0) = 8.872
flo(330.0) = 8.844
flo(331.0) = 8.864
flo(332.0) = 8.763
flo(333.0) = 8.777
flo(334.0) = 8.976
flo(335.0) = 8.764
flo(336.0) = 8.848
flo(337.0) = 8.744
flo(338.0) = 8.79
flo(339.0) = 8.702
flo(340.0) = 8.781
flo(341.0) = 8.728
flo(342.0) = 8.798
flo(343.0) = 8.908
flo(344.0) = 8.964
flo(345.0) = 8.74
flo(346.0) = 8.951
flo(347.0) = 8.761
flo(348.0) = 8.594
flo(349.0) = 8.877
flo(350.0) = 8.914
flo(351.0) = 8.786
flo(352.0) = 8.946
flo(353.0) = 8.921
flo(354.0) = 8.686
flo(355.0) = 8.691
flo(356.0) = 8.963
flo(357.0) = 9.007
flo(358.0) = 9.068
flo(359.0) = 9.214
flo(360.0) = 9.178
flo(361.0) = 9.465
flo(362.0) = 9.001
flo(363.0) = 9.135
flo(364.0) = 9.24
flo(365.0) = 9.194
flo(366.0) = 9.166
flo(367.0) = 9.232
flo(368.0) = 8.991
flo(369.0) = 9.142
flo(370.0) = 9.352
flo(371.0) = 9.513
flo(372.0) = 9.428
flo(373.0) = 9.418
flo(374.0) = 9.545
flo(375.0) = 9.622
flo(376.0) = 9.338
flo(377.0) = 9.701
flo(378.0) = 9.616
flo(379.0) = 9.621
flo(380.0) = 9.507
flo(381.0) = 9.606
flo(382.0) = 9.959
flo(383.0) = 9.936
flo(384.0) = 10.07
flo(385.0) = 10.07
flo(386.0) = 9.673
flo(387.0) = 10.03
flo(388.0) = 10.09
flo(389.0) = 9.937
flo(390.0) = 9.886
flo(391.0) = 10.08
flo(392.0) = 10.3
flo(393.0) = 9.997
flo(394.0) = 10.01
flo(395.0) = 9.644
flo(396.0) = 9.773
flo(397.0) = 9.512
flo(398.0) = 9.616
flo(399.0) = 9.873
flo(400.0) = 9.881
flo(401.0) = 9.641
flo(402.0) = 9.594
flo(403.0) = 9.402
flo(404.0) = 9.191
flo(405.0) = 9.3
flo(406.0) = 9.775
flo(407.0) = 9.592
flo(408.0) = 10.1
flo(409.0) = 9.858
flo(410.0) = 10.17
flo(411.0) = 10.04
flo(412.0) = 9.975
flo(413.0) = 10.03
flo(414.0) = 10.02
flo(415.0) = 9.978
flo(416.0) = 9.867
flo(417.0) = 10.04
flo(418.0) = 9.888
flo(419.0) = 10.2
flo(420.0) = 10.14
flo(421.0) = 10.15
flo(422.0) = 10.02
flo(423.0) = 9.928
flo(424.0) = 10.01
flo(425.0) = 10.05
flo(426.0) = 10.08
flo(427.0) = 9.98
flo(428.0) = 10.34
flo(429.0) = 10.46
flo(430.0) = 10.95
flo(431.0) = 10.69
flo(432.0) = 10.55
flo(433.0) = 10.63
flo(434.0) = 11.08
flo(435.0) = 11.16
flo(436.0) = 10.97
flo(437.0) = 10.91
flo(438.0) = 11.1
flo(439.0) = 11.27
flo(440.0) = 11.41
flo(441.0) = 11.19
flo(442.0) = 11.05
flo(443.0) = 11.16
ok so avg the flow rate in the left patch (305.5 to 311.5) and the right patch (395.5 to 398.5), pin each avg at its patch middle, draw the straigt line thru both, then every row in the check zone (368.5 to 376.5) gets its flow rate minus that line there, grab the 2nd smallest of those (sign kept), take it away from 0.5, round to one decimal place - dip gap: 0.6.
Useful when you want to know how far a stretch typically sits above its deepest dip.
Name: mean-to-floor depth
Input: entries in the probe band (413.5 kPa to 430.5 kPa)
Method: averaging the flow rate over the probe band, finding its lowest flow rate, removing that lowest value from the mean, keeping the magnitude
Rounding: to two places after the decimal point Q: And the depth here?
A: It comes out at 0.26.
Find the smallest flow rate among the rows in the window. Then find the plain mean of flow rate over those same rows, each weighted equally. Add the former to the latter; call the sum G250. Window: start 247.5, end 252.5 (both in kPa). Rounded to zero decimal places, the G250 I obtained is 21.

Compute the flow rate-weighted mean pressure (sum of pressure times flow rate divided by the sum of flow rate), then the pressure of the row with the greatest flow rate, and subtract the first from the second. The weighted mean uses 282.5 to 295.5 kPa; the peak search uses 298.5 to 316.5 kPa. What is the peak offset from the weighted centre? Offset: 23.0 kPa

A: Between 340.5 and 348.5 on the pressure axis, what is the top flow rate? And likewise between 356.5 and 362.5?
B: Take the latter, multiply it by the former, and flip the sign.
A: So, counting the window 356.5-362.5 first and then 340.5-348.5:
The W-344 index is -85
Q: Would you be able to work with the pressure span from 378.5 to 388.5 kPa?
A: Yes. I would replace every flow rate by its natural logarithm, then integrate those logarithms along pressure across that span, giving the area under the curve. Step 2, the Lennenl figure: 22.9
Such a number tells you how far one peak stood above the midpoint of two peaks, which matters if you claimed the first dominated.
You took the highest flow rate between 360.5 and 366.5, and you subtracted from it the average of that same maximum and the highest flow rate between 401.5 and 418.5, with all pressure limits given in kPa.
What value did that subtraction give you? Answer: -0.4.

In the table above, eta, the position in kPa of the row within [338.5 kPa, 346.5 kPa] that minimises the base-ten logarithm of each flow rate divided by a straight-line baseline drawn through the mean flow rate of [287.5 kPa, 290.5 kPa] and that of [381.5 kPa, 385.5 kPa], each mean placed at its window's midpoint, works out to 345.0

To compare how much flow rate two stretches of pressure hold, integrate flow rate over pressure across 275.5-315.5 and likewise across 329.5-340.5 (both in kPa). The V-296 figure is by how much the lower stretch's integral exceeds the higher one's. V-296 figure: 212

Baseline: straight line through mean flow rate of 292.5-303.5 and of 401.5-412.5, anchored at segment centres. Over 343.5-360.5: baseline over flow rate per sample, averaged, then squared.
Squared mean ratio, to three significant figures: 0.942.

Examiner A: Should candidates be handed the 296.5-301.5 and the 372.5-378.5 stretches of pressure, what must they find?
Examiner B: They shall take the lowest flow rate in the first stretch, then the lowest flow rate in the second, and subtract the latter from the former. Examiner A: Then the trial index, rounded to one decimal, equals -2.1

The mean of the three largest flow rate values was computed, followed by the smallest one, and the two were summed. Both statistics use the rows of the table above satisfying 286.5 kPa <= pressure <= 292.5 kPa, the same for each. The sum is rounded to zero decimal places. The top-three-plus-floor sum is 12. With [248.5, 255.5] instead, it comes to 21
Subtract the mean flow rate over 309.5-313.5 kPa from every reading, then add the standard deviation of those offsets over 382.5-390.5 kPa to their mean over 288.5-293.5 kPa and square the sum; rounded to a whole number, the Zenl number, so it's 6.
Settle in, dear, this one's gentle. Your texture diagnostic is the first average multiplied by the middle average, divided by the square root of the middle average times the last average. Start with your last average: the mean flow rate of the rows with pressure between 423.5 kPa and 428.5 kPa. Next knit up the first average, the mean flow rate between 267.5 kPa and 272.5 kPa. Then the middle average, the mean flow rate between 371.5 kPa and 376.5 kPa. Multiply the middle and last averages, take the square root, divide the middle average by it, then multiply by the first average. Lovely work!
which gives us 9.7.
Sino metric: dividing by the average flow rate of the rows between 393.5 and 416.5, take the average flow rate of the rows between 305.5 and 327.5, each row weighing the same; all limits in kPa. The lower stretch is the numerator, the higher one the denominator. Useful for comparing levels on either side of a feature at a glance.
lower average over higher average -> 0.89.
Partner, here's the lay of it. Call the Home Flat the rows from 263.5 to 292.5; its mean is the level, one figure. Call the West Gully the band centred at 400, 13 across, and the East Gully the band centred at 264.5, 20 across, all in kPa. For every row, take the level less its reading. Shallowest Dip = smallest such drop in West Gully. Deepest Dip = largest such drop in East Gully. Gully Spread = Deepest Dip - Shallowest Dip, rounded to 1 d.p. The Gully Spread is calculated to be 0.6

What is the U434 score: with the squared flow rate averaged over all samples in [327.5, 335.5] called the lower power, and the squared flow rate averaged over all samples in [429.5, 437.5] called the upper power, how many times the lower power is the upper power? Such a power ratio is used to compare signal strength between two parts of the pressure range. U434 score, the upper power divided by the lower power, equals 1.50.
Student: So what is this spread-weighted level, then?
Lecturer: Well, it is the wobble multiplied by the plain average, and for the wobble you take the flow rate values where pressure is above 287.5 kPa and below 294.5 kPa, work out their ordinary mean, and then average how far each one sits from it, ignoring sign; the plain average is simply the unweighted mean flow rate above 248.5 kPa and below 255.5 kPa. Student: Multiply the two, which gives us 2.4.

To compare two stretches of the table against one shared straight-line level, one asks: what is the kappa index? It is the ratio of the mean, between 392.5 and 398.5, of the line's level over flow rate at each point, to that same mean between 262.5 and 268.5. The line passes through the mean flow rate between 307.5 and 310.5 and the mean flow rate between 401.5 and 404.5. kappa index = 1.17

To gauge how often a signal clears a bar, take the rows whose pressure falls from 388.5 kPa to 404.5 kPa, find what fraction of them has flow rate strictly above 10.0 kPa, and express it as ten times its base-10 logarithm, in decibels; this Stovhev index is -7.3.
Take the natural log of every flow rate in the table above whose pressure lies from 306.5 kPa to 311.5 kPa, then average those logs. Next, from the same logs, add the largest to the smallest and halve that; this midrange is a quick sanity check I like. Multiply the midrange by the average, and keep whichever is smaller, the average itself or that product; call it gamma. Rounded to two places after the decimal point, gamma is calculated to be 2.17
